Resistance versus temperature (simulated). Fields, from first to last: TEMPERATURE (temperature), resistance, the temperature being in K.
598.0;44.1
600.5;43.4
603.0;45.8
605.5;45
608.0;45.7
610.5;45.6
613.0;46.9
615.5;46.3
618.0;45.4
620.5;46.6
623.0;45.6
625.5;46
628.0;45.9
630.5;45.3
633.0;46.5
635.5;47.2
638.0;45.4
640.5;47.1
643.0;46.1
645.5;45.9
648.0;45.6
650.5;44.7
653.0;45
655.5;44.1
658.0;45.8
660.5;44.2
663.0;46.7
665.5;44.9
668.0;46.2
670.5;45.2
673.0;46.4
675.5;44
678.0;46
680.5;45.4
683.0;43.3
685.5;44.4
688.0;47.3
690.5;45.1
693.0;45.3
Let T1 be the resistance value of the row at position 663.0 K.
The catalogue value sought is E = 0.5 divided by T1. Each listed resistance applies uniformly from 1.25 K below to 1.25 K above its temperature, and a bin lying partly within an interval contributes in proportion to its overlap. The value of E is 0.0107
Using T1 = 46.7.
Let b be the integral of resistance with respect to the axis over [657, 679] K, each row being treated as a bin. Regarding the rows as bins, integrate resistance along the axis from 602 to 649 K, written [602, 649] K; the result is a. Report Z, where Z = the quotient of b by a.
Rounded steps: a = 2162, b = 1001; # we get 0.46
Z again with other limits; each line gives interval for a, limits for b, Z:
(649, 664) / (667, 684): 1.14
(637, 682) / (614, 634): 0.45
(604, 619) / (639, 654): 1.00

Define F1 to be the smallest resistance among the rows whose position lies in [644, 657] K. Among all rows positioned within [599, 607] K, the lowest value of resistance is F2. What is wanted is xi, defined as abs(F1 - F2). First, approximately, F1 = 44.1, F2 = 43.4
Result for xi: 0.7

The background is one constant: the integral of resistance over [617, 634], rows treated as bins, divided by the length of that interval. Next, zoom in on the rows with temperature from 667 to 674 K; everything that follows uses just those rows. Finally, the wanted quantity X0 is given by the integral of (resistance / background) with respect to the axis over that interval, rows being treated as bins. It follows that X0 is 7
